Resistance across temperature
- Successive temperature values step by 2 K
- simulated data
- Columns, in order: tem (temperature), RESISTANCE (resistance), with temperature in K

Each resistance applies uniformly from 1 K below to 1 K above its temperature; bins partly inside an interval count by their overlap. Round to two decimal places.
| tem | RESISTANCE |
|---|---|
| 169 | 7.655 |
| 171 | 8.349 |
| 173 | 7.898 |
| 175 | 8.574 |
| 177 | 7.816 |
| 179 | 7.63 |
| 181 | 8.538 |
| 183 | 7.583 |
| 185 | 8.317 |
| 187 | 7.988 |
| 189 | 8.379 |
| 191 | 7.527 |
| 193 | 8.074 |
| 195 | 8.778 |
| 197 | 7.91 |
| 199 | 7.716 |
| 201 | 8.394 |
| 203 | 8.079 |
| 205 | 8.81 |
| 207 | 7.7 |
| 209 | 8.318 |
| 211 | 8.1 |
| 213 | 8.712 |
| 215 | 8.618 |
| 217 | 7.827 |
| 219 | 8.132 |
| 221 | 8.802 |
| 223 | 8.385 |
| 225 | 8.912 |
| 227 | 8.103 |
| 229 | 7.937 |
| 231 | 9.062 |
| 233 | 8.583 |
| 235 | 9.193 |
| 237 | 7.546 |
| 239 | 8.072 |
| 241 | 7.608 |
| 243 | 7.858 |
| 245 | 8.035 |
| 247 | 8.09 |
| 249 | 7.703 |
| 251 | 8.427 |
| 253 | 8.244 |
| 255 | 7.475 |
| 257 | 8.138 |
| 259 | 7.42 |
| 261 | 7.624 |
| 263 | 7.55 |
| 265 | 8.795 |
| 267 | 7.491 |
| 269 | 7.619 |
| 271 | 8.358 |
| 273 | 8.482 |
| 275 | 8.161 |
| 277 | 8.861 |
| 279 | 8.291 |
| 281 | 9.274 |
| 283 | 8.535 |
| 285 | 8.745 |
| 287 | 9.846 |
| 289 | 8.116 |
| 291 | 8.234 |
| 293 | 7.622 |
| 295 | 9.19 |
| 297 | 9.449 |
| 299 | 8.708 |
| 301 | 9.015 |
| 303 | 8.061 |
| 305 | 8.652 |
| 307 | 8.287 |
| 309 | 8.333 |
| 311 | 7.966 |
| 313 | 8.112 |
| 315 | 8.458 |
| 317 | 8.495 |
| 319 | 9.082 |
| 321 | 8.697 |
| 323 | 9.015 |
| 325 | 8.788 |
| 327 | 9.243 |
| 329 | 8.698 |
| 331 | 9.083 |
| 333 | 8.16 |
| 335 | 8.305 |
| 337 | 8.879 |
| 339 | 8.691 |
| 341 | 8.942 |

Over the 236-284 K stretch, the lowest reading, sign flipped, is -7.42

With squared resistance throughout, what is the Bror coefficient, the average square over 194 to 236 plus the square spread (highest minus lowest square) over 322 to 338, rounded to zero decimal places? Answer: 89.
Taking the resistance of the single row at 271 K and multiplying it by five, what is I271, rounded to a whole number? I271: 42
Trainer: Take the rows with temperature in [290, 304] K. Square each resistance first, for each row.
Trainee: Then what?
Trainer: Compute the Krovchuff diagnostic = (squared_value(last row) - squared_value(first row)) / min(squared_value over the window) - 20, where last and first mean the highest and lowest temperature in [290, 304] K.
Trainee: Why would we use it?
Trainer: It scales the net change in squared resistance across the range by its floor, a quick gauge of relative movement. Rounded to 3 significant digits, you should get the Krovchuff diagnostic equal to -20.0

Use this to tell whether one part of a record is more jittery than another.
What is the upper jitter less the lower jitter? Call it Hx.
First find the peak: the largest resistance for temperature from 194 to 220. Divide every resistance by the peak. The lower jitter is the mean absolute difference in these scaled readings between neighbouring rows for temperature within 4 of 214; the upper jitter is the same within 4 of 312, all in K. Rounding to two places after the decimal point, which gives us -0.02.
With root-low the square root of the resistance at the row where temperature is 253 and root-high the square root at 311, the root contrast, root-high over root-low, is 0.983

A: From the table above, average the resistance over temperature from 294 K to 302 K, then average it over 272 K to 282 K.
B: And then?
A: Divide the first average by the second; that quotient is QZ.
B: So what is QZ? 1.06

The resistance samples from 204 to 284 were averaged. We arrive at 8.22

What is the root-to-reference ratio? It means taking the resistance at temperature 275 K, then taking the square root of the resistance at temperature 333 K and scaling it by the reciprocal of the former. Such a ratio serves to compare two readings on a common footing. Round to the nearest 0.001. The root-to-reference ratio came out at 0.350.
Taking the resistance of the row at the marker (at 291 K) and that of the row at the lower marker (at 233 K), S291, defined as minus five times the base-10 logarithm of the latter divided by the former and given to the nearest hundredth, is -0.09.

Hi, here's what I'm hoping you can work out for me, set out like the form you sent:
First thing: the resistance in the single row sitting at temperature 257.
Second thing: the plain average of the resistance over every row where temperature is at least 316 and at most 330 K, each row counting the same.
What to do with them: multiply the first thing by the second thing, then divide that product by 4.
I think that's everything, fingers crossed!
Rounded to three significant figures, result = 18.0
